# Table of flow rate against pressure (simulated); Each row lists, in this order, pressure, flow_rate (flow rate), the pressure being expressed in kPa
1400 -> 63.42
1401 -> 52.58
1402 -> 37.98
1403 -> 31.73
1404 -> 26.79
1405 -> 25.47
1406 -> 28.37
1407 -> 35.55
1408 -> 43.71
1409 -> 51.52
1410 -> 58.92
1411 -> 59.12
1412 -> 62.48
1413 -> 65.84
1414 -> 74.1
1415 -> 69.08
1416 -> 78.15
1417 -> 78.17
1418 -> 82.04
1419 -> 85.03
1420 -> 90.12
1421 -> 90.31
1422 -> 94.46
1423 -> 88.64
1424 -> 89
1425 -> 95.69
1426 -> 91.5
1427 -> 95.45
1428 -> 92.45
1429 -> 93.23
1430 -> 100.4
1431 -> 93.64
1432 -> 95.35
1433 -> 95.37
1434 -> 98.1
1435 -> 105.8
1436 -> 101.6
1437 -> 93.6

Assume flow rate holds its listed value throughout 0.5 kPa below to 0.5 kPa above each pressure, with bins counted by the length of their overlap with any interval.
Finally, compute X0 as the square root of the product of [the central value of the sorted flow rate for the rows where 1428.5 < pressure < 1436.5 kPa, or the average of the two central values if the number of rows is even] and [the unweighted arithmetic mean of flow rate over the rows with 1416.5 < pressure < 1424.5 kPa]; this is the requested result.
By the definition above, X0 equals 92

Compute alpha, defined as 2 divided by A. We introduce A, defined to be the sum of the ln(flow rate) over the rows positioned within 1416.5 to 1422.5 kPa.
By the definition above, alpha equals 0.07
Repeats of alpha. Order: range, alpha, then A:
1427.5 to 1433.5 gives 0.07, 27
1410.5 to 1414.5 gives 0.12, 17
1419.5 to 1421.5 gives 0.22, 9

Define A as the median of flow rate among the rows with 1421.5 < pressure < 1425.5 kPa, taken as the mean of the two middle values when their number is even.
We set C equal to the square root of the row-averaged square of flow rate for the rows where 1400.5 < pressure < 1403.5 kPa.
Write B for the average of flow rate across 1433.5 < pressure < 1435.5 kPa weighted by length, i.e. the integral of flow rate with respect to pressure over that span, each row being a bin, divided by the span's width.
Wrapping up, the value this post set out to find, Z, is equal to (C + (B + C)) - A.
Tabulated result 94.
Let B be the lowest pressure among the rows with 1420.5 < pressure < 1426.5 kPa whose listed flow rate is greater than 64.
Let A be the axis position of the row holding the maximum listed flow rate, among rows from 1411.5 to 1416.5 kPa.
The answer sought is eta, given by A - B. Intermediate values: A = 1416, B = 1421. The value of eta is -5 kPa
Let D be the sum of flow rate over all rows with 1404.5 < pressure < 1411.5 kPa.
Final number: 303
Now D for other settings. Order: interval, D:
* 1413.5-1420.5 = 557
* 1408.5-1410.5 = 110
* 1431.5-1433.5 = 191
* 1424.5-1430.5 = 569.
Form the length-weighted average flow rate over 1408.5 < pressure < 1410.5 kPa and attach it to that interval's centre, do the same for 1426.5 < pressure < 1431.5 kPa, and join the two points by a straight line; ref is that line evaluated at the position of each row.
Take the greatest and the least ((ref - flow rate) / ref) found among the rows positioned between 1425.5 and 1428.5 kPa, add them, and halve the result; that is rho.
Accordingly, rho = -0.02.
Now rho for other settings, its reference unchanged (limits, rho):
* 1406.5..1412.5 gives 0.12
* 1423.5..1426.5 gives -0.07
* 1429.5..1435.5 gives 0.02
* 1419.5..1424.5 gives -0.11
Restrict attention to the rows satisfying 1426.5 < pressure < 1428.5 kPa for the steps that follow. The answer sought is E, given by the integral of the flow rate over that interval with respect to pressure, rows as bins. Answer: 188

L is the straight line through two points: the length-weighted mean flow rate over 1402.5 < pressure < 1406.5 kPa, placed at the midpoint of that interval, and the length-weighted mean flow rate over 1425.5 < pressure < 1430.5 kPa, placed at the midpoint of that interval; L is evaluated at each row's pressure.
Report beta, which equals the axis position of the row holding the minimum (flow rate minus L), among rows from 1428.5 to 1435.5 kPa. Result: 1434 kPa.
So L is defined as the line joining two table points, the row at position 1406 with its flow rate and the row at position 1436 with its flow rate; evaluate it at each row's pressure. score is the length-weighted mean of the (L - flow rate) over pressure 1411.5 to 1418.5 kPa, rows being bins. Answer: -22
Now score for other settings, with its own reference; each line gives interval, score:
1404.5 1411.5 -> -10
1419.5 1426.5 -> -22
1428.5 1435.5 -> -6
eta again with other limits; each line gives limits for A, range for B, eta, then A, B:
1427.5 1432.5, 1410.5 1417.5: 17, 1430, 1413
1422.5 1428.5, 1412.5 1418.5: 12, 1425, 1413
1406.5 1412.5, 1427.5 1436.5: -16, 1412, 1428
